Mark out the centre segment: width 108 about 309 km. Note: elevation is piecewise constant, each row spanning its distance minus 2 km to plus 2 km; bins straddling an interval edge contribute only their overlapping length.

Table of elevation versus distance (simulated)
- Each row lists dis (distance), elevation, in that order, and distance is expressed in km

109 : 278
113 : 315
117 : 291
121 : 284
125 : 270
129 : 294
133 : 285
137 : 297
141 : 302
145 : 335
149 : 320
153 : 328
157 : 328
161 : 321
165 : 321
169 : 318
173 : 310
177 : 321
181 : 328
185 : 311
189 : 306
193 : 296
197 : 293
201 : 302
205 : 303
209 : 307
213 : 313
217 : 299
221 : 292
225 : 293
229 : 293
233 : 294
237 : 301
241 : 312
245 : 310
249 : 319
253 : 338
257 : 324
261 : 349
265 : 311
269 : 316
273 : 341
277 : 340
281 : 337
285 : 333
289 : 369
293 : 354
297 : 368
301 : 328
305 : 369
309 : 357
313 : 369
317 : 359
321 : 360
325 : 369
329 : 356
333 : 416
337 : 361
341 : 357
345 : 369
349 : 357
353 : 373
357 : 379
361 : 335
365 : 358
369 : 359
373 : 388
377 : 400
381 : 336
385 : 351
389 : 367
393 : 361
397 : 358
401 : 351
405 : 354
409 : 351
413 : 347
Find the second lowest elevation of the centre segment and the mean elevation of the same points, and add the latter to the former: 670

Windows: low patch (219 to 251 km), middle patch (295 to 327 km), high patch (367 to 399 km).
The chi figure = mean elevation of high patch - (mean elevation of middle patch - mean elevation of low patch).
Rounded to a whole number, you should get 307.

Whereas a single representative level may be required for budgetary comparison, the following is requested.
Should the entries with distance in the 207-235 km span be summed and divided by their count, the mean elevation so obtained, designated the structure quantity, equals 299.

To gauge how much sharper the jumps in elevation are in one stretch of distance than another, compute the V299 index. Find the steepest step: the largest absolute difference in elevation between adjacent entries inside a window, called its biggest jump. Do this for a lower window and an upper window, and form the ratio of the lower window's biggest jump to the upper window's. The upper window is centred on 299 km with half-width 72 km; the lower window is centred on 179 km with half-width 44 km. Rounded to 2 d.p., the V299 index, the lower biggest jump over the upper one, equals 0.55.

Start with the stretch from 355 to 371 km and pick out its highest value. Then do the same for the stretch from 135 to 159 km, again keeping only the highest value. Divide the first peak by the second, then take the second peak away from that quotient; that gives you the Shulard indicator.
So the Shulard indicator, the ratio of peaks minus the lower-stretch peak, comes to -334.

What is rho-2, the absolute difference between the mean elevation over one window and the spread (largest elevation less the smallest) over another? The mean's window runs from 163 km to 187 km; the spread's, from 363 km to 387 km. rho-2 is 254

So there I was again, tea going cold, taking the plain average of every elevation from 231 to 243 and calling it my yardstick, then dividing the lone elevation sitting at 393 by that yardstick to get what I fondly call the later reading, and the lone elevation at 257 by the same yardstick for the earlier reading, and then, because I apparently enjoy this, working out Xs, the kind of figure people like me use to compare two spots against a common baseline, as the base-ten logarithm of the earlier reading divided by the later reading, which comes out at -0.047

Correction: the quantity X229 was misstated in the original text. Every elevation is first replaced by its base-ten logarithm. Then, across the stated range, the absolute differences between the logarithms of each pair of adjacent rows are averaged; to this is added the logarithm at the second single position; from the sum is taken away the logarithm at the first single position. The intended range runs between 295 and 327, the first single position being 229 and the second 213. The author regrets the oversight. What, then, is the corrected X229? 0.05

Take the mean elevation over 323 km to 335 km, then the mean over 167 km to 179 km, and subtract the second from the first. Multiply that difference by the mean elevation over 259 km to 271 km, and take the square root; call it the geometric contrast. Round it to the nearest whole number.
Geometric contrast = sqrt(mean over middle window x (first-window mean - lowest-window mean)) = 144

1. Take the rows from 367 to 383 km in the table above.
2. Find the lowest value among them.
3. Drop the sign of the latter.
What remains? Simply 336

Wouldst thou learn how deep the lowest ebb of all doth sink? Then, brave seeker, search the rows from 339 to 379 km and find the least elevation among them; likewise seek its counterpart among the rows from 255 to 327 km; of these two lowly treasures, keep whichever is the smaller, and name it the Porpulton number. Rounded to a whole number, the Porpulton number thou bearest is 311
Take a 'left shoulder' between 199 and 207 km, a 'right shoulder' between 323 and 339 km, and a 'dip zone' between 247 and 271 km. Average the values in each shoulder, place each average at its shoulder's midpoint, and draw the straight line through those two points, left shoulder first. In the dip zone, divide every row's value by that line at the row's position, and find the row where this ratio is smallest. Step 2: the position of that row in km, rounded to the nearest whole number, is 265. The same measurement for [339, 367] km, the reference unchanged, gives 361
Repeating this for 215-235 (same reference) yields 233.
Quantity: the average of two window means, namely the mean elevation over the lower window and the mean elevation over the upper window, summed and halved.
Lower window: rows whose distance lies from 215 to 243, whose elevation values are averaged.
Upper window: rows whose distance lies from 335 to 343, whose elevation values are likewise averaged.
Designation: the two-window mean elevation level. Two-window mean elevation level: 328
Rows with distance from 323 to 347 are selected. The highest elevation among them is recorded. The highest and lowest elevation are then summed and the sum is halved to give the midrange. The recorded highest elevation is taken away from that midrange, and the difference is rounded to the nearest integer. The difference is -30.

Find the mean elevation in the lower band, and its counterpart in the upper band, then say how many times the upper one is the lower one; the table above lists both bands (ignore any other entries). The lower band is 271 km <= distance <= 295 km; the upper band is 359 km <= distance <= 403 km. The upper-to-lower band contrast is 1.04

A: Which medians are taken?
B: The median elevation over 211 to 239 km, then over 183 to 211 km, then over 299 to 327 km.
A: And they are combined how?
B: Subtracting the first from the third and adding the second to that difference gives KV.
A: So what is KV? 369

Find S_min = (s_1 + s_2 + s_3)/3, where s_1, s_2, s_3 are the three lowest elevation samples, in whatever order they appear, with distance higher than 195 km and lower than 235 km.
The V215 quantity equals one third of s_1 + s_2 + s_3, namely 293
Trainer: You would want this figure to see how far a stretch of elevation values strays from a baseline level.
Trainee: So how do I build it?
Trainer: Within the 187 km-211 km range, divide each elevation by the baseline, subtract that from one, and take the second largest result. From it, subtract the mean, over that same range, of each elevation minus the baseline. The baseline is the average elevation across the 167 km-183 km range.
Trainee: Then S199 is 18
